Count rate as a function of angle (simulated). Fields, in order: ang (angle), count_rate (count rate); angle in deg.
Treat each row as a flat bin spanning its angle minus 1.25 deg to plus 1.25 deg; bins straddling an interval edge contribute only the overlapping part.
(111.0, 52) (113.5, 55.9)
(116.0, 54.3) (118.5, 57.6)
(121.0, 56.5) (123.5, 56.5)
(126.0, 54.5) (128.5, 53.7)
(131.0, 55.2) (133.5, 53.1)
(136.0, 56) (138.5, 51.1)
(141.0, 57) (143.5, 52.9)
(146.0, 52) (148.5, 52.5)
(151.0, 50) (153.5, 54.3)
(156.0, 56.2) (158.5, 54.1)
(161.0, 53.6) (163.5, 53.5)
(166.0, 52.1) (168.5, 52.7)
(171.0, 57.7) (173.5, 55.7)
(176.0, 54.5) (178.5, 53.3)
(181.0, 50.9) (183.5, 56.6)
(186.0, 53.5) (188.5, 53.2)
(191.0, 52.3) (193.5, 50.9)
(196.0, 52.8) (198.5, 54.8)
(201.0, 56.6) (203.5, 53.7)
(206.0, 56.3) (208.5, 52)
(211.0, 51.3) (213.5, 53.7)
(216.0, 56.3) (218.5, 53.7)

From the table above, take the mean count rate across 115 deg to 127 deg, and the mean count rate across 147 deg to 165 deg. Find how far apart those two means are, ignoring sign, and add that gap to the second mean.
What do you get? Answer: 55.9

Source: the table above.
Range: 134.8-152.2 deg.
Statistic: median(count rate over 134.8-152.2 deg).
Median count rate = 52.5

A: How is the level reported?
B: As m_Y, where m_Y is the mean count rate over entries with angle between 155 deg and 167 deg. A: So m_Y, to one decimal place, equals 53.9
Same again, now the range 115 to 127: 55.9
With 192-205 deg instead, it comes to 53.8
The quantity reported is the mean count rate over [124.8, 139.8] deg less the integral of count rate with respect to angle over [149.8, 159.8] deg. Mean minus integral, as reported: -483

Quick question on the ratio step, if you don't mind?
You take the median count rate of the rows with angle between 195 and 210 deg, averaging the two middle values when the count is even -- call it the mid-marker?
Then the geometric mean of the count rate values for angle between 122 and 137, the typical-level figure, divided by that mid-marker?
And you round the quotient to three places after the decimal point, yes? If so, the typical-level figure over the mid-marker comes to 1.011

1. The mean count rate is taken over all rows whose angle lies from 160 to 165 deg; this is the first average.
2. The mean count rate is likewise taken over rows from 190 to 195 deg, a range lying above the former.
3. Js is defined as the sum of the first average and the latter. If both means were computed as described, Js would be 105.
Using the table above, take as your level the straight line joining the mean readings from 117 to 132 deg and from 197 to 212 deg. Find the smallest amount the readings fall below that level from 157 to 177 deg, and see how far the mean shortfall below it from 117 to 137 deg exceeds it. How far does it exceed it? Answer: 3.2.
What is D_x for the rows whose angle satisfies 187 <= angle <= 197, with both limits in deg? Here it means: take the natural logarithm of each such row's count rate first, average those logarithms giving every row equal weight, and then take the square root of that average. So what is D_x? 1.989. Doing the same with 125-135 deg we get 1.998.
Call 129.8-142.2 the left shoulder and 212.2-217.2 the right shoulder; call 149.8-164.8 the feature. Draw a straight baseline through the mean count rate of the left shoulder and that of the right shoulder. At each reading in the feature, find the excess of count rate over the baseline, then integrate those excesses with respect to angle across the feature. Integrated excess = -15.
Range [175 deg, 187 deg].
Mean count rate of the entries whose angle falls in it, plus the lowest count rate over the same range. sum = 105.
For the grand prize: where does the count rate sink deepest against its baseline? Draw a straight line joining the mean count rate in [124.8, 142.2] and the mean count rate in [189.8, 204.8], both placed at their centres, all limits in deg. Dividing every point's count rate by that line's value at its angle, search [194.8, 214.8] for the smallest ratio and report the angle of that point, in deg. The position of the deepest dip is 211.0 deg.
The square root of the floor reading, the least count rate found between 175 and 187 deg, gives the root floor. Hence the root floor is 7.13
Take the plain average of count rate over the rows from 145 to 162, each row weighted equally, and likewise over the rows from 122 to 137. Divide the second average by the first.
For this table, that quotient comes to 1.03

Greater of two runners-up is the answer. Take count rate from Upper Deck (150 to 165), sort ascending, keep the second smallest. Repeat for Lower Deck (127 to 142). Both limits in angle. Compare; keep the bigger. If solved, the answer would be 53.5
